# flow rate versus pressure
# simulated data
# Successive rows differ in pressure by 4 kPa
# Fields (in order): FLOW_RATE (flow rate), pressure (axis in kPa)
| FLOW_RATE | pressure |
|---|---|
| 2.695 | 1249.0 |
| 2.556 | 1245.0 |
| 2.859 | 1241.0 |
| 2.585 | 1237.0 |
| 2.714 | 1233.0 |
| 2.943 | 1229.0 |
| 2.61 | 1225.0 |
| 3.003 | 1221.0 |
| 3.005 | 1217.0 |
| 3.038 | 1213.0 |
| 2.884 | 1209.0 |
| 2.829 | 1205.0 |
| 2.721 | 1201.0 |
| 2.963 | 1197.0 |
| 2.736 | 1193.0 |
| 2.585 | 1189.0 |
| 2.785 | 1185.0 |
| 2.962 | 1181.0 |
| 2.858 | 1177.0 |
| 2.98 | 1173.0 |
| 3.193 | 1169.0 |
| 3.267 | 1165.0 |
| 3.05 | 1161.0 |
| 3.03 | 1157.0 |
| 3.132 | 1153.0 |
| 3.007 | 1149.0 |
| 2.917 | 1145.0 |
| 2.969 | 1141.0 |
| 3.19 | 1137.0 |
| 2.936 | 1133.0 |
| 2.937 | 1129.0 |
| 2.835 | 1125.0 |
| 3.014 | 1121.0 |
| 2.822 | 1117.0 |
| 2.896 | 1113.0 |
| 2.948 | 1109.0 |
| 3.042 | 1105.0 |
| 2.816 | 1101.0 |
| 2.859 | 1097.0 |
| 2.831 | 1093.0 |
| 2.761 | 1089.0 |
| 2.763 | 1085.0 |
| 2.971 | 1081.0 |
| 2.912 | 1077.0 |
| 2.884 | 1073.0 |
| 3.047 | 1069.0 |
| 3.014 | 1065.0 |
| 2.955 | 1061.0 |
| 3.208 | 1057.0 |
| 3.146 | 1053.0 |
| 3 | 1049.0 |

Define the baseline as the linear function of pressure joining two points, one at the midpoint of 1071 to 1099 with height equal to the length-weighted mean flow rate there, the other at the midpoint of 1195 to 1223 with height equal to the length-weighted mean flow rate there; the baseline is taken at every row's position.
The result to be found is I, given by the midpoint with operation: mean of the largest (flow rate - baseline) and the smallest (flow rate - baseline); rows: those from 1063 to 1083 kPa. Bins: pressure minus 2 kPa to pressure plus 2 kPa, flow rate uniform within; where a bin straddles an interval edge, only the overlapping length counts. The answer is 0.12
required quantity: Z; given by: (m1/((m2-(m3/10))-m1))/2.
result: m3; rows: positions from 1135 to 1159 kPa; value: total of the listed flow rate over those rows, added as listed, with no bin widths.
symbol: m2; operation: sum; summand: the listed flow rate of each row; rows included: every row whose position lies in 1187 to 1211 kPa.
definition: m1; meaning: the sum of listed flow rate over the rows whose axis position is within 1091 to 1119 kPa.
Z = -1.9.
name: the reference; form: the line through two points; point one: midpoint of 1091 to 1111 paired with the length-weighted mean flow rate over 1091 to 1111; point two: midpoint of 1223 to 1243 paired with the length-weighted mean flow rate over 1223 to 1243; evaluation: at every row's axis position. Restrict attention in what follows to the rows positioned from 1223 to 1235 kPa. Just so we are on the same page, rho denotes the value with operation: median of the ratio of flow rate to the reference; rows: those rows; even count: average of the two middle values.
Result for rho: 0.99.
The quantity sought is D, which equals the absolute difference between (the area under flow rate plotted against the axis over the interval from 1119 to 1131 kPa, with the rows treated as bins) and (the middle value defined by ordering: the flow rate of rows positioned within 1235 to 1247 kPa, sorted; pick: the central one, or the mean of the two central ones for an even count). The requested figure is 33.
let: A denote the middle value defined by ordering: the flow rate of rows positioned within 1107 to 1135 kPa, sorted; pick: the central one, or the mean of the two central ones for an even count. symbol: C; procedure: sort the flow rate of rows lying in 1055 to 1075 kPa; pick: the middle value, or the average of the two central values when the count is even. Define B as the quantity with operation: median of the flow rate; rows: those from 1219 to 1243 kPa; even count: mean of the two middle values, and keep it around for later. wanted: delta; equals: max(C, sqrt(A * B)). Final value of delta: 3.01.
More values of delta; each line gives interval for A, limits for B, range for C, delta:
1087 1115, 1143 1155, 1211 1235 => 2.97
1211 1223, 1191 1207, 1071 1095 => 2.89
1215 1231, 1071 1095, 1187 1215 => 2.91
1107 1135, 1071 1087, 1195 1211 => 2.92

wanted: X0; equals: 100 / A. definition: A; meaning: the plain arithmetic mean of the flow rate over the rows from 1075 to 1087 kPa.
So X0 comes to 34.7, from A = 2.88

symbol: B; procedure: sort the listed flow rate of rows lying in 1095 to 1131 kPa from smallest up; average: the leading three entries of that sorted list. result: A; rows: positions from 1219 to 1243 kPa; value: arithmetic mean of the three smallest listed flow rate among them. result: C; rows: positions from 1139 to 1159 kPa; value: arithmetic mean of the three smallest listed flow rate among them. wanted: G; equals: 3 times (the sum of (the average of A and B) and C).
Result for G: 17.1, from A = 2.64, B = 2.82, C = 2.96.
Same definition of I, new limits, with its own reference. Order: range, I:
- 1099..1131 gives 0.06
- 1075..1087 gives 0.01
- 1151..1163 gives 0.19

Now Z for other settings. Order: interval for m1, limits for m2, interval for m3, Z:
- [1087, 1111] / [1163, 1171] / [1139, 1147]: -0.8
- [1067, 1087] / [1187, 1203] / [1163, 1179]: -1.5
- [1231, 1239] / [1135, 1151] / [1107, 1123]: 0.5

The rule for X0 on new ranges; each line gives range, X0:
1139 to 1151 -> 33.7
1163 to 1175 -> 31.8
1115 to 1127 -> 34.6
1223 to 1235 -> 36.3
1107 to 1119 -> 34.6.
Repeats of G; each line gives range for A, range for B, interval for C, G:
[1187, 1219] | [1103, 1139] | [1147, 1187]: 16.9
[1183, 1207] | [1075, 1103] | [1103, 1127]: 16.7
